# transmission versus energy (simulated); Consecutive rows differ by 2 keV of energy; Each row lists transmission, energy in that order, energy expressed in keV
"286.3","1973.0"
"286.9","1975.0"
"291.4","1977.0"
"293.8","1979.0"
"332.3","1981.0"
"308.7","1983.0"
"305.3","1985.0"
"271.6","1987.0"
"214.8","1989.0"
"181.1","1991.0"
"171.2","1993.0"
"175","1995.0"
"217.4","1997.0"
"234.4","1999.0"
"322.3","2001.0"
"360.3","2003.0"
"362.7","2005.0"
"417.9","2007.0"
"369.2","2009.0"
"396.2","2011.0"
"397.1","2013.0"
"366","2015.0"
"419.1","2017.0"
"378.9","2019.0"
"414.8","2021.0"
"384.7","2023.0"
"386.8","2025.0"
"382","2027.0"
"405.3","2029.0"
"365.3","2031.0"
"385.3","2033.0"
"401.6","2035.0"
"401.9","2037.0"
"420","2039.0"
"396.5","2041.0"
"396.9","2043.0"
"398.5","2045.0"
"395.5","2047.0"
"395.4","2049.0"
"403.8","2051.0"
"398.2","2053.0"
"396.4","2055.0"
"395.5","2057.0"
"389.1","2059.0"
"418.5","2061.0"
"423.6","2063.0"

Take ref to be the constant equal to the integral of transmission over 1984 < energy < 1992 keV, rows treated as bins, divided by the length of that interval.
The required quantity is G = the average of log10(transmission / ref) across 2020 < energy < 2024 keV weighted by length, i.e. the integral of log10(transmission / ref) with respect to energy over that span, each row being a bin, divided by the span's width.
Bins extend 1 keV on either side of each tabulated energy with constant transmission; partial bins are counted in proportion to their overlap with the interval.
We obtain 0.216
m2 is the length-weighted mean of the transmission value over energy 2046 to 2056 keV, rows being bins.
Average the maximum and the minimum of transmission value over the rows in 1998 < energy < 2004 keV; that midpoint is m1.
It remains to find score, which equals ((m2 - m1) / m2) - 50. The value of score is -49.7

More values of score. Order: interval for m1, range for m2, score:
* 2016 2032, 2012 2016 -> -50.0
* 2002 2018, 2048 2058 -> -50.0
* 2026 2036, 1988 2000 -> -50.9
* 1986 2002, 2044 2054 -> -49.6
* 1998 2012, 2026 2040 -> -49.8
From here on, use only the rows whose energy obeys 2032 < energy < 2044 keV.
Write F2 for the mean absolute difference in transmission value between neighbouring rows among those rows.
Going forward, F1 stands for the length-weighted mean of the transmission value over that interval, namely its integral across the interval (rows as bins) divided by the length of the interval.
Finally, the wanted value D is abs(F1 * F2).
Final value 4692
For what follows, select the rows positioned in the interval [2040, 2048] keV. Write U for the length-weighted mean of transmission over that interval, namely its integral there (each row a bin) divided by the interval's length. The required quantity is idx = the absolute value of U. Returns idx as 397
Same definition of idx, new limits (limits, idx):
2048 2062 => 400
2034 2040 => 408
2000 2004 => 341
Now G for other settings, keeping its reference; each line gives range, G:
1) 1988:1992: -0.091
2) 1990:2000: -0.098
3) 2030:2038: 0.203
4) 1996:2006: 0.080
